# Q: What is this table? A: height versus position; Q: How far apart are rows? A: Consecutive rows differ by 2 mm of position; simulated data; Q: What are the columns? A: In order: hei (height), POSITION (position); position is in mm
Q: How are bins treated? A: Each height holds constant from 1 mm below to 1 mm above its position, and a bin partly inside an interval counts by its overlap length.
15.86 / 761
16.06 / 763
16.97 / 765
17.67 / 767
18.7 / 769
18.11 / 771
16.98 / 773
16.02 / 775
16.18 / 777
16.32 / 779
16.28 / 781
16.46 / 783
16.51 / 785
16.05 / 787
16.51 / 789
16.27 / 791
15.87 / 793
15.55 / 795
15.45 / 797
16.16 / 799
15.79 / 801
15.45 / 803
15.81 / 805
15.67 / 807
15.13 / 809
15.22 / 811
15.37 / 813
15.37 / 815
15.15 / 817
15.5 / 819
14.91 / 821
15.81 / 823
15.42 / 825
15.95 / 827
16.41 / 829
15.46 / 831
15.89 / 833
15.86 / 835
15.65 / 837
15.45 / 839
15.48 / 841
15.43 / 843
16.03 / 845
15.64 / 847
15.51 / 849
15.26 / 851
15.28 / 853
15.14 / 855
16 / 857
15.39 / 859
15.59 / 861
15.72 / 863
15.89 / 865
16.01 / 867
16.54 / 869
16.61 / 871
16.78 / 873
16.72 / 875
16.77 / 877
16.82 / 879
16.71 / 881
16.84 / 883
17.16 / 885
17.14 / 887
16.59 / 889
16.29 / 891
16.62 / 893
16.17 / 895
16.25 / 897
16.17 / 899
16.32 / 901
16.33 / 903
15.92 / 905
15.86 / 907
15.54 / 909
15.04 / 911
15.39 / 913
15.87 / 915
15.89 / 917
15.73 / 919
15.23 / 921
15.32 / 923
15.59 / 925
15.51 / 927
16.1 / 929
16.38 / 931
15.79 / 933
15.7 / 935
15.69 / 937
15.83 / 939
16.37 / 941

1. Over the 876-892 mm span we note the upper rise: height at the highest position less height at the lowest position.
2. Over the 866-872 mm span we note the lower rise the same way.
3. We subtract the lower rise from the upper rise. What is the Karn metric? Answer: -1.08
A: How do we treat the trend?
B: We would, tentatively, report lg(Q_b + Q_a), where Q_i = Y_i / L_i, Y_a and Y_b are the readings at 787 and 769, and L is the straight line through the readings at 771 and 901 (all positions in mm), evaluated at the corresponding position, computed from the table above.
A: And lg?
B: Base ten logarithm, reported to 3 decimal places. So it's 0.285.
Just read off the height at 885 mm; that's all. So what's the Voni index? 17.16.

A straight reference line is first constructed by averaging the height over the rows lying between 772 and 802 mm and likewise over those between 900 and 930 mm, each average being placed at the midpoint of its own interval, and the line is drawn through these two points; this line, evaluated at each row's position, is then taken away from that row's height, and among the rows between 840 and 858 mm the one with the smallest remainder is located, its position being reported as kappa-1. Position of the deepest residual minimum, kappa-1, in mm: 855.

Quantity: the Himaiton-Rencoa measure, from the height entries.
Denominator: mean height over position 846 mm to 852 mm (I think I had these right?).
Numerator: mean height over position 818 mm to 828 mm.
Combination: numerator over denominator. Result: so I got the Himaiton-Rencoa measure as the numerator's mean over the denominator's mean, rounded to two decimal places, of 1.00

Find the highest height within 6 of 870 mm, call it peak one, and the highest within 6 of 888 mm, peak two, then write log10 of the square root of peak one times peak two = 1.23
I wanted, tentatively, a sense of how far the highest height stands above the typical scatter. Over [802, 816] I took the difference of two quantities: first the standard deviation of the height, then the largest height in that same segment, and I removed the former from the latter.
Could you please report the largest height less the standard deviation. 15.6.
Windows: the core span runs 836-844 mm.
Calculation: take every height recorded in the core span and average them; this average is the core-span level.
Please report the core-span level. 15.5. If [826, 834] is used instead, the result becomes 15.9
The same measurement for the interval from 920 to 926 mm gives 15.4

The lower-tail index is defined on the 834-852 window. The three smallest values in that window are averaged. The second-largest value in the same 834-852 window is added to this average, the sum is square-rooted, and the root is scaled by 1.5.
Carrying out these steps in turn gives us 8.38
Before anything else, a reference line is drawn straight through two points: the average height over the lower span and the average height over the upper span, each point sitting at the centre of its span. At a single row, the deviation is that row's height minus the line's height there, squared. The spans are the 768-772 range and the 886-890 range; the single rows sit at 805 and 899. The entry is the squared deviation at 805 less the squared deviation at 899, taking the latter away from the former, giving 4.3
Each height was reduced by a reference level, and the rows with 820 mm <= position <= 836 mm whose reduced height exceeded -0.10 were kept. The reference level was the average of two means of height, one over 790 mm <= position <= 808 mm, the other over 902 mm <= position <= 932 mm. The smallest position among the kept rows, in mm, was 823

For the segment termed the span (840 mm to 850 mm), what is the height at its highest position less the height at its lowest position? 0.03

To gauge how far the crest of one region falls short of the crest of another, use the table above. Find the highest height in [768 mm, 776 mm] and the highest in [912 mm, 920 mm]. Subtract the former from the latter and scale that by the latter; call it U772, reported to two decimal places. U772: -0.18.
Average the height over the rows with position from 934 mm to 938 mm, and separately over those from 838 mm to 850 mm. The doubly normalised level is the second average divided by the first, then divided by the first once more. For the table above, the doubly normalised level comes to 0.063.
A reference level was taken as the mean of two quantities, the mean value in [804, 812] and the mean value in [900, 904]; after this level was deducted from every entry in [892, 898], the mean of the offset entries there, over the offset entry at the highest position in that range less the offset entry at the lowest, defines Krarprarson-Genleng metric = -1.2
